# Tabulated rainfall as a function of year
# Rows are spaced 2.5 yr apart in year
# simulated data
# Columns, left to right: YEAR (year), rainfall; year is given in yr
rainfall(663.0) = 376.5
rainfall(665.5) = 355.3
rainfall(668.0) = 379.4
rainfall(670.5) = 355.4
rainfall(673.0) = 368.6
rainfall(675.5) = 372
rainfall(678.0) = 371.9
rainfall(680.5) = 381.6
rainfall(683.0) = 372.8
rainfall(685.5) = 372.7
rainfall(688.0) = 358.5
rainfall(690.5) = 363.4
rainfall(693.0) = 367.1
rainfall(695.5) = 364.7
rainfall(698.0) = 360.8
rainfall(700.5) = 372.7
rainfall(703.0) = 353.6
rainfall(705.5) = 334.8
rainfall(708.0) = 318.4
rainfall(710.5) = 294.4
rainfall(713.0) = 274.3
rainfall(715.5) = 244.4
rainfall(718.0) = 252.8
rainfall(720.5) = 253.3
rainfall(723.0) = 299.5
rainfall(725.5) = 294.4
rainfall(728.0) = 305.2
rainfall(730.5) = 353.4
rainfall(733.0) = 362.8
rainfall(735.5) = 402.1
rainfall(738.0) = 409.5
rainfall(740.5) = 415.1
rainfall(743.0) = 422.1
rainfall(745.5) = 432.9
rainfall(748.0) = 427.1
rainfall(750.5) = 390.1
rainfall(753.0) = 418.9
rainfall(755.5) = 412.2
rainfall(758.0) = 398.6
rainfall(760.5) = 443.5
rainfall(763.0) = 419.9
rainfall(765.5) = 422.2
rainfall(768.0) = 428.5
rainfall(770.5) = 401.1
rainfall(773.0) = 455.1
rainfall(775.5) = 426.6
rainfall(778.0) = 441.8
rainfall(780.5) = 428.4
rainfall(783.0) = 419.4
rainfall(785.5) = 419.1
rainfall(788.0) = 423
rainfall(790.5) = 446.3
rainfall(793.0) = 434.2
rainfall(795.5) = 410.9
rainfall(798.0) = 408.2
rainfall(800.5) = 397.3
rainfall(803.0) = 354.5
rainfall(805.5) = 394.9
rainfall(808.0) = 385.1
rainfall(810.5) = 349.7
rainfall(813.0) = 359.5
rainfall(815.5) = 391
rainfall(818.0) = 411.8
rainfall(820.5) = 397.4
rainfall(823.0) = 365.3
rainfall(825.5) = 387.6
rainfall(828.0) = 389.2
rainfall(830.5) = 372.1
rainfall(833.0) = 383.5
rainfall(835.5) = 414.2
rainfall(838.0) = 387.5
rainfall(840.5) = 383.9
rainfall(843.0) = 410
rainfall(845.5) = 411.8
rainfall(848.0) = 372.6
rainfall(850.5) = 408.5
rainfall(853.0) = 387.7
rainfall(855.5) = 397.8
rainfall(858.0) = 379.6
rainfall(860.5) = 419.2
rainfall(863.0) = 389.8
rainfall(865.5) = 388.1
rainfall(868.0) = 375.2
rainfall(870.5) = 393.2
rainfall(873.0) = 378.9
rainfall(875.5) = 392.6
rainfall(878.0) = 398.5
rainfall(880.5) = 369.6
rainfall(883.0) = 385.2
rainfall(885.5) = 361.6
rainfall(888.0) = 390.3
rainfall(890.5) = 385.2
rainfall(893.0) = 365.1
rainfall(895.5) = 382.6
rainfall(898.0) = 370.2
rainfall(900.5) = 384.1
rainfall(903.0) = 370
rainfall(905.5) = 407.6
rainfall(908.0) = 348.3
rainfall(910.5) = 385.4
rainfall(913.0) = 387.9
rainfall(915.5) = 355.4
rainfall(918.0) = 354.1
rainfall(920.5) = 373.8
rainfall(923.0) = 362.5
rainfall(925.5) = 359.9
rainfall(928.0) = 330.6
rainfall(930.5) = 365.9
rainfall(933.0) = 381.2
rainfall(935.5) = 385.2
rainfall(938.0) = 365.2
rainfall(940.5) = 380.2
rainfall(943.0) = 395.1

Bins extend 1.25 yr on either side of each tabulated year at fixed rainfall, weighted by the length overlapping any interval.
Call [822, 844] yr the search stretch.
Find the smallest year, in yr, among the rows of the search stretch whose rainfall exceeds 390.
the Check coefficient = 835.5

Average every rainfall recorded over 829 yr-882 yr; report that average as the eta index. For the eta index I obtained 391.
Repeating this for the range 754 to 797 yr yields 425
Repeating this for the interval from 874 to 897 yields 381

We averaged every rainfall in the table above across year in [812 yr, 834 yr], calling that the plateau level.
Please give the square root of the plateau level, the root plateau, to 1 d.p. 19.6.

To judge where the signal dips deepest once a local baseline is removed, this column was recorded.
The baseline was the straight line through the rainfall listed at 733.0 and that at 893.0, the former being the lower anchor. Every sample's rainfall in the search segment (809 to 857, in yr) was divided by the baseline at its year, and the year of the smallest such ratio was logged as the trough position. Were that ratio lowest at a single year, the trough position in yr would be 810.5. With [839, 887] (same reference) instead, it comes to 885.5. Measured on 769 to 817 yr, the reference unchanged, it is 810.5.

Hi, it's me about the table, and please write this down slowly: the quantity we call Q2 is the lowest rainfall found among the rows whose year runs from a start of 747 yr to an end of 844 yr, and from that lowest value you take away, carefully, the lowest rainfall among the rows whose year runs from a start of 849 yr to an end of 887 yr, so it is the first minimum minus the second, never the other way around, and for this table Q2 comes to -12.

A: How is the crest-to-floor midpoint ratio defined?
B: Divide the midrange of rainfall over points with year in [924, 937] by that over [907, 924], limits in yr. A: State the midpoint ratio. 0.97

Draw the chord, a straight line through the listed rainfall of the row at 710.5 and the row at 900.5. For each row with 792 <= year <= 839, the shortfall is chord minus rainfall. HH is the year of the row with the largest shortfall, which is 810.5 yr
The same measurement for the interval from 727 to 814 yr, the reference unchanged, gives 728.0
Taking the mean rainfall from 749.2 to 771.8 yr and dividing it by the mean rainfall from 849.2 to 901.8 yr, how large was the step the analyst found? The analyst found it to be 1.08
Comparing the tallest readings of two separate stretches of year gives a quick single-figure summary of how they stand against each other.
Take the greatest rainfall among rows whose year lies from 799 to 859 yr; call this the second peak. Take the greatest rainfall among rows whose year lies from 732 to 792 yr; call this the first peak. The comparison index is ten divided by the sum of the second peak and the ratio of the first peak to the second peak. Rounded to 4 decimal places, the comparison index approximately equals 0.0241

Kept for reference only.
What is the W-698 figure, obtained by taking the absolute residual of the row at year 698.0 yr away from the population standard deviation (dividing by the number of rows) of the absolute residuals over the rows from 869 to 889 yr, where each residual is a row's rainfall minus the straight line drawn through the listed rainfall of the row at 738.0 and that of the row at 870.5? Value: -43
